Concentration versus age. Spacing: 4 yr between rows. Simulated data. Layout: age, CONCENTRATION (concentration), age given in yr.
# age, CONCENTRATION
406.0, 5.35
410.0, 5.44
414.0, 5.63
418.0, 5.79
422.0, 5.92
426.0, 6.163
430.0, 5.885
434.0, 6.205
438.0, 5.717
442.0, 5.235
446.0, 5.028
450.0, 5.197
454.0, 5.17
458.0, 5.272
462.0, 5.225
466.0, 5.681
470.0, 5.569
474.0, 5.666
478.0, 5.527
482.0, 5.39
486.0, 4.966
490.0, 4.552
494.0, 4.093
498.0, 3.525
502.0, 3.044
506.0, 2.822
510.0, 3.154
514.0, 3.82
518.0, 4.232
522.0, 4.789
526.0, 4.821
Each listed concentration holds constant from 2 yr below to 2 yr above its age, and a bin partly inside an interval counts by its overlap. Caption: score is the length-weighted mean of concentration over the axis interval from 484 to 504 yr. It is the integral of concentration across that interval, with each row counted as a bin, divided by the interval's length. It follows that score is 4.0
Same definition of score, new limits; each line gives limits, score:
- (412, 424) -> 5.8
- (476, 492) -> 5.1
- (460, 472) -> 5.5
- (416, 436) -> 6.0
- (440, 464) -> 5.2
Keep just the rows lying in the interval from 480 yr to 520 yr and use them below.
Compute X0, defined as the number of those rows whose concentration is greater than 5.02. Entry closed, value 1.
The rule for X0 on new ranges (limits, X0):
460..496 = 6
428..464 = 9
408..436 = 7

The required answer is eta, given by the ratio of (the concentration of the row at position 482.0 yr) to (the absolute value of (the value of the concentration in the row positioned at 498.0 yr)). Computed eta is 1.53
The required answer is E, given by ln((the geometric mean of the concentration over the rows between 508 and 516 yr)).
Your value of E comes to 1.24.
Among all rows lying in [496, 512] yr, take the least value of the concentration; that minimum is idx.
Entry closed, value 2.822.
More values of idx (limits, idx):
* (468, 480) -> 5.527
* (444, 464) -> 5.028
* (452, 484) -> 5.17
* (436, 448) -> 5.028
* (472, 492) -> 4.552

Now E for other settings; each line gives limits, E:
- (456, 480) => 1.70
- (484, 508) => 1.32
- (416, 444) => 1.76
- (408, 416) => 1.71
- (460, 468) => 1.70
